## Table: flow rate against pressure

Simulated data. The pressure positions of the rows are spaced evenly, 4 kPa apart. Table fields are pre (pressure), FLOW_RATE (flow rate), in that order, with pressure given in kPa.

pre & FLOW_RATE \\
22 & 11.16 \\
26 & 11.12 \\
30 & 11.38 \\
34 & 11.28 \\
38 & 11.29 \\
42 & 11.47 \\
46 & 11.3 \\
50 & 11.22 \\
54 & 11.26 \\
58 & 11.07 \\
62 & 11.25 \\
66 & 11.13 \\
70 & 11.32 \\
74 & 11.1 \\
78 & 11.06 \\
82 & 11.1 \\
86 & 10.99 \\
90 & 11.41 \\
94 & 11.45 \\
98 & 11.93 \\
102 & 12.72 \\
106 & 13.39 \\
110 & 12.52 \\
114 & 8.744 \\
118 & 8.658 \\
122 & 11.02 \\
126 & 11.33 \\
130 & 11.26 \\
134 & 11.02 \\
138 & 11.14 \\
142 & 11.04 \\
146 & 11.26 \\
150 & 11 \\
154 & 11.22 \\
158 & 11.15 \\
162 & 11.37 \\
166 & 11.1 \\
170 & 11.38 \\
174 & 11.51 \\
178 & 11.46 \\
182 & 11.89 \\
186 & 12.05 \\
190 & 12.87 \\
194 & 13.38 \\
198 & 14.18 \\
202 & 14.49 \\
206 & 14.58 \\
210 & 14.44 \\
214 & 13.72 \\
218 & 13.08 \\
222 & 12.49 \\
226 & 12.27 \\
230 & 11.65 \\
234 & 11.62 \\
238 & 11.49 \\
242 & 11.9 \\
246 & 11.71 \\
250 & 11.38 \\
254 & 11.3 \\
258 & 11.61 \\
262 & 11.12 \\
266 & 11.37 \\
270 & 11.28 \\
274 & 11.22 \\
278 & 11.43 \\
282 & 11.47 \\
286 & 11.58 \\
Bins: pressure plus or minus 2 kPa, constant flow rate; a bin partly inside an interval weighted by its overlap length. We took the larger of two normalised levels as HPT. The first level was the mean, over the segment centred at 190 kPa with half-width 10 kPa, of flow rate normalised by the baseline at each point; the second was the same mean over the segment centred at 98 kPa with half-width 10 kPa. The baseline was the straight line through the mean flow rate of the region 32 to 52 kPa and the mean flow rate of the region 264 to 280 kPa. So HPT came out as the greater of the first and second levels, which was 1.137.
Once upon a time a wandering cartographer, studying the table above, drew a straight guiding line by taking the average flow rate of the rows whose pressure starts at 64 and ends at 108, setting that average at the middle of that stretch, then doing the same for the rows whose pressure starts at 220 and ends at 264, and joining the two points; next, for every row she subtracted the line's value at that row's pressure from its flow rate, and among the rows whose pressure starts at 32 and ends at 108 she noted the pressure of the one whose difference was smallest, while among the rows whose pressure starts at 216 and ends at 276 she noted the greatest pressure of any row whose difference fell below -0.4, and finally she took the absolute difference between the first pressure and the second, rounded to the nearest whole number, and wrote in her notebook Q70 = 188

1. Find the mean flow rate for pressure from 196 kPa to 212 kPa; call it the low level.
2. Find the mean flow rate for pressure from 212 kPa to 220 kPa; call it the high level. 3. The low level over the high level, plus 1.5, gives 2.58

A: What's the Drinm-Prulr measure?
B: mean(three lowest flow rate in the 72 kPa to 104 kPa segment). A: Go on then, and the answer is 11.05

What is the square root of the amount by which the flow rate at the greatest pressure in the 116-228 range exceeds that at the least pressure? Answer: 1.90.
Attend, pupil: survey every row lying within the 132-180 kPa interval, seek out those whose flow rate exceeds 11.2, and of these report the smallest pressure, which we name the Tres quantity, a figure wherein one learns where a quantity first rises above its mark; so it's 146 kPa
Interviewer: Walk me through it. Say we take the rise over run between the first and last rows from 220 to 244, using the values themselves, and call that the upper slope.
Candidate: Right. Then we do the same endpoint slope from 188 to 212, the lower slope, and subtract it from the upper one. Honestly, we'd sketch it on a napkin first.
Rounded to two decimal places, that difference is -0.11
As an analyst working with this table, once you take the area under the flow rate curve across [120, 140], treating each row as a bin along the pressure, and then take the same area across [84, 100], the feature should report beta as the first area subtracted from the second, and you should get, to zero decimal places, -40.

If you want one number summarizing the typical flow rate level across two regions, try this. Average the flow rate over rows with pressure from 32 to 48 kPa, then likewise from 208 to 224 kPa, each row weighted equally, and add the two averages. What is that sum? 24.8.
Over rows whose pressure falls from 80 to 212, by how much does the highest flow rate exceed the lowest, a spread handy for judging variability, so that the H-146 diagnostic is 5.9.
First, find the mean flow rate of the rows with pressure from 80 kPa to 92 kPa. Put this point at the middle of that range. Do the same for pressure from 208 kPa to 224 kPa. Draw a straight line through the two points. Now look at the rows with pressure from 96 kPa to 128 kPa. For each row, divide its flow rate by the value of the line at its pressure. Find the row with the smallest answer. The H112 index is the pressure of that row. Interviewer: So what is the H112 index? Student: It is 118 kPa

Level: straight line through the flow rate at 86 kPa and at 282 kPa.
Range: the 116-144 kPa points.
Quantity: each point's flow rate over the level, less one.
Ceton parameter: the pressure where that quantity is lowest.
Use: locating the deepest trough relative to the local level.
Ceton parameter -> 118 kPa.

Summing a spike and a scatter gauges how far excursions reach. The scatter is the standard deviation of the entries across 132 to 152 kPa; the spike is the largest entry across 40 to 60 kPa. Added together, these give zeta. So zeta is 11.6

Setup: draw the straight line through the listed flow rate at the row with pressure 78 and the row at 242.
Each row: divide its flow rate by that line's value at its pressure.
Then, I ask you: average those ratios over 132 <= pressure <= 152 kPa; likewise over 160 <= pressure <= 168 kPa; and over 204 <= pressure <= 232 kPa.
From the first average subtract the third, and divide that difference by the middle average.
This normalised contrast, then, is -0.15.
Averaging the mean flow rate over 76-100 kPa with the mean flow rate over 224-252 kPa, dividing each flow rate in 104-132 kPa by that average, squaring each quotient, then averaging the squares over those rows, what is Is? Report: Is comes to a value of 0.93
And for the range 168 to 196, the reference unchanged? 1.10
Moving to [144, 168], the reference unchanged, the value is 0.94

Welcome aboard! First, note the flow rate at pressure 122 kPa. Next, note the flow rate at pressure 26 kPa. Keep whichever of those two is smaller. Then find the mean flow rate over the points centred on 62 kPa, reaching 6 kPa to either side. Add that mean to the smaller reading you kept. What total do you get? 22.2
